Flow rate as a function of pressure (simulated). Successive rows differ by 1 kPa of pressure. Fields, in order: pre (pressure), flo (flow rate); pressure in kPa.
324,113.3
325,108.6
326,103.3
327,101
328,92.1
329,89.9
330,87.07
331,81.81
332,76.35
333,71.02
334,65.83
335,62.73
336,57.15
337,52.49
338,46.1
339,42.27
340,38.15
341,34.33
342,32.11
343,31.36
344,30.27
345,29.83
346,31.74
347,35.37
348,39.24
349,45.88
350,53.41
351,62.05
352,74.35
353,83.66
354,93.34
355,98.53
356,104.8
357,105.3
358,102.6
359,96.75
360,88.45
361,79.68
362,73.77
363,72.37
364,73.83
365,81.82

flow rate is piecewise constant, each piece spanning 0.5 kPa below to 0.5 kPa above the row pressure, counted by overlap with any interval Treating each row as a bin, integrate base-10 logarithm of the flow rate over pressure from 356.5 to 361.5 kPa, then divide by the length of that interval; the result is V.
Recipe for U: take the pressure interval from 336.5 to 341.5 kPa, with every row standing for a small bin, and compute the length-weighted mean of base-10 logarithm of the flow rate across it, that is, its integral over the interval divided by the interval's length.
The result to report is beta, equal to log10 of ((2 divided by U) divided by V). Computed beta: -0.205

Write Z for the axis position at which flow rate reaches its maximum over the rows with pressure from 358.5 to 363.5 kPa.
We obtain 359 kPa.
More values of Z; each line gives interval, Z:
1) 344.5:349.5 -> 349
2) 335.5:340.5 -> 336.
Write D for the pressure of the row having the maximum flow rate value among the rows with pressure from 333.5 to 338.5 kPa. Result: 334 kPa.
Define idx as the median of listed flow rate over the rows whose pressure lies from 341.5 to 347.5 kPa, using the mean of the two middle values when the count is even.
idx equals 32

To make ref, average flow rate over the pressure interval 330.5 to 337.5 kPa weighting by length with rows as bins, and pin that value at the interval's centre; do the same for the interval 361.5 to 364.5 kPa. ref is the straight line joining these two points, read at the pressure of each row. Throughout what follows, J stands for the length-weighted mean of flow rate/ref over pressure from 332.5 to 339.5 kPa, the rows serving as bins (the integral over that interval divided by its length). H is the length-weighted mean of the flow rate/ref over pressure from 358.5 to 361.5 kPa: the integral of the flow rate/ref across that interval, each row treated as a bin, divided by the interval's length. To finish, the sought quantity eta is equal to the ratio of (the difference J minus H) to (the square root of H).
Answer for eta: -0.34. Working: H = 1.2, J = 0.8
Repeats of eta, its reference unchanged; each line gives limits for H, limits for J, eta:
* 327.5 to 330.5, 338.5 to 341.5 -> -0.69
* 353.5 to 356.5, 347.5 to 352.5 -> -0.51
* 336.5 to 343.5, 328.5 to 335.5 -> 0.75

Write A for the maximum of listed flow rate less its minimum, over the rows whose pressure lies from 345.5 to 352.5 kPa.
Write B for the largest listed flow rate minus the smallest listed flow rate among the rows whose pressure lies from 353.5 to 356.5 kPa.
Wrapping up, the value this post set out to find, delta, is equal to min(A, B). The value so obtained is 11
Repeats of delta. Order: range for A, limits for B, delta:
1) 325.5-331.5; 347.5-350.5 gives 14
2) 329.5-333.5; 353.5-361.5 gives 16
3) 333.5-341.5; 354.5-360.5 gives 17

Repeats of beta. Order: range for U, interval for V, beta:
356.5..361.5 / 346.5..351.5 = -0.216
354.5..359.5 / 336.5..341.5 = -0.212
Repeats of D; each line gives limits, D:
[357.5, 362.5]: 358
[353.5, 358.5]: 357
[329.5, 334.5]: 330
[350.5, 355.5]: 355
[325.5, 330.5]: 326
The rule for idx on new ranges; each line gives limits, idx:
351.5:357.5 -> 96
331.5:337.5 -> 64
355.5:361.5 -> 100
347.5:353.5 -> 58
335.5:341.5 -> 44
